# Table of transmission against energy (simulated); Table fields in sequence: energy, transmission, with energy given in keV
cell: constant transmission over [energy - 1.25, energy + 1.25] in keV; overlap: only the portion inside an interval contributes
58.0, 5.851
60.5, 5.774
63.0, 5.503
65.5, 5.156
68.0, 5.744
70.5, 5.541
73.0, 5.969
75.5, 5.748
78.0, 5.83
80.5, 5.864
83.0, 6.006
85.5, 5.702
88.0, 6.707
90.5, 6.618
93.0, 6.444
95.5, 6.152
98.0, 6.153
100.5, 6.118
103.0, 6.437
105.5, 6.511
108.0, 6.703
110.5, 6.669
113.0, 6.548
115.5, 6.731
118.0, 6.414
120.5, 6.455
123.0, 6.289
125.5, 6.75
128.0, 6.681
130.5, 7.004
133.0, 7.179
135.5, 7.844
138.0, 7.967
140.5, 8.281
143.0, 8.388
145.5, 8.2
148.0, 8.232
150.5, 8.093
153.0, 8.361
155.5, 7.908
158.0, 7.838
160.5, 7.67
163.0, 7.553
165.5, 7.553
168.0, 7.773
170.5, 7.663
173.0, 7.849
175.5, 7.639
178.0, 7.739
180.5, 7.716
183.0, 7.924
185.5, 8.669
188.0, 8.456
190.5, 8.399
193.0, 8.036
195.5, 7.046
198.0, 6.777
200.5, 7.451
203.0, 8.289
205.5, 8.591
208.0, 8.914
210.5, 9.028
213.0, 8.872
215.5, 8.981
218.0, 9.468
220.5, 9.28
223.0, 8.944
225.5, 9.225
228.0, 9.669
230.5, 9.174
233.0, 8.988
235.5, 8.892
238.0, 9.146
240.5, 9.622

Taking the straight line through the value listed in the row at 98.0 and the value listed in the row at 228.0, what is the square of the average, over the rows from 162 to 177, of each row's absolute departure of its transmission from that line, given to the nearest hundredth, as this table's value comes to 0.17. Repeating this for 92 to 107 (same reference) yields 0.02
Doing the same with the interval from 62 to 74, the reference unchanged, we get 0.08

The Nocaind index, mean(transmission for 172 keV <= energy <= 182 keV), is 7.7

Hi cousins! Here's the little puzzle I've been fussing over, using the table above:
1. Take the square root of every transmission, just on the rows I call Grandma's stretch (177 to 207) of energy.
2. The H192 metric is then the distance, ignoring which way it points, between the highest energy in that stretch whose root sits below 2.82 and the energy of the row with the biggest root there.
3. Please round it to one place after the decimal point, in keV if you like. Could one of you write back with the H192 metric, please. 15.0 keV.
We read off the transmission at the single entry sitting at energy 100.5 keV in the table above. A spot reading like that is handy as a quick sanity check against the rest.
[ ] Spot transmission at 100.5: 6.118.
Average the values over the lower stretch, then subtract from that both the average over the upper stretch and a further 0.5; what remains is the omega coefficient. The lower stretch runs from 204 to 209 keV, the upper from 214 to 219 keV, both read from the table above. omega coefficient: -1.0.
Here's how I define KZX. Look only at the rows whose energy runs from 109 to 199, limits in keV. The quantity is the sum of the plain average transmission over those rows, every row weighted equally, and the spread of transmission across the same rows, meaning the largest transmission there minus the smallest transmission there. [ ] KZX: 9.9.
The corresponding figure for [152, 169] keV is 8.6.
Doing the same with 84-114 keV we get 7.4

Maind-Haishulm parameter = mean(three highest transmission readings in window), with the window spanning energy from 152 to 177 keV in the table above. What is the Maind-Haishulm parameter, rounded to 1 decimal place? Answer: 8.0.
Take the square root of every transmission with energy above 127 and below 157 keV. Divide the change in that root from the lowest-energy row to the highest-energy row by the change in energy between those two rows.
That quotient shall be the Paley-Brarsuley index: 0.0083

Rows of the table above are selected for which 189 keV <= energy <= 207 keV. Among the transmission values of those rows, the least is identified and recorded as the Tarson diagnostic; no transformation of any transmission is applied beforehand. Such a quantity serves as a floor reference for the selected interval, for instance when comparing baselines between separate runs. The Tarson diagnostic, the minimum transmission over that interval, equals 6.777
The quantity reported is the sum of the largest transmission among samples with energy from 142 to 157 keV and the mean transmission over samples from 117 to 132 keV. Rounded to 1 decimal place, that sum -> 15.0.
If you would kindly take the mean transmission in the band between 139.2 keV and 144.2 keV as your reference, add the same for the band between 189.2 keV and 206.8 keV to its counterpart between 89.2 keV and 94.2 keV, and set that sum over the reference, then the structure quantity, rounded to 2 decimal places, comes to 1.72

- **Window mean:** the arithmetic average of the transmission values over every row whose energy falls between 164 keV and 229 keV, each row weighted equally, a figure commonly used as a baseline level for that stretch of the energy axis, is 8.3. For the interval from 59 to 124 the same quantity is 6.1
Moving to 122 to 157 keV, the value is 7.7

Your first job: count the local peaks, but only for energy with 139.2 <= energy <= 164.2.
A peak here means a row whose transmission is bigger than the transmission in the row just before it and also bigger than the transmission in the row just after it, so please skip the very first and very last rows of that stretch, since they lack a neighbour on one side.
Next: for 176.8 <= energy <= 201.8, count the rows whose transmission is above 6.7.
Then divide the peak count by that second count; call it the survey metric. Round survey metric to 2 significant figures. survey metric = 0.30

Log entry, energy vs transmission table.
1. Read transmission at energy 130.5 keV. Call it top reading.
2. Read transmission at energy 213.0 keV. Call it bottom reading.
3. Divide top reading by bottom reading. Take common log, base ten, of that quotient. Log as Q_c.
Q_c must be -0.10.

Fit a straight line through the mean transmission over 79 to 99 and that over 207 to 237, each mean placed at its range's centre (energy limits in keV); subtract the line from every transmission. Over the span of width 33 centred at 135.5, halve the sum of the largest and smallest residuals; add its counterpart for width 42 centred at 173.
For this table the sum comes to 0.3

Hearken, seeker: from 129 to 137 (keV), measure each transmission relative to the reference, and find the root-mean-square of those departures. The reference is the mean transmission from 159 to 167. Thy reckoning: 0.4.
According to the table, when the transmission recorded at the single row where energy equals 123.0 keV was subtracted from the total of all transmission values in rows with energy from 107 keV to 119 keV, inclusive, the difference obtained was 27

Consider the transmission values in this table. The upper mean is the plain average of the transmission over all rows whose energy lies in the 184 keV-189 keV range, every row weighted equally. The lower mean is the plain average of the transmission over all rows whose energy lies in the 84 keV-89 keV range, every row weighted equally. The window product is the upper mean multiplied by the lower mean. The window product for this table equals 53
